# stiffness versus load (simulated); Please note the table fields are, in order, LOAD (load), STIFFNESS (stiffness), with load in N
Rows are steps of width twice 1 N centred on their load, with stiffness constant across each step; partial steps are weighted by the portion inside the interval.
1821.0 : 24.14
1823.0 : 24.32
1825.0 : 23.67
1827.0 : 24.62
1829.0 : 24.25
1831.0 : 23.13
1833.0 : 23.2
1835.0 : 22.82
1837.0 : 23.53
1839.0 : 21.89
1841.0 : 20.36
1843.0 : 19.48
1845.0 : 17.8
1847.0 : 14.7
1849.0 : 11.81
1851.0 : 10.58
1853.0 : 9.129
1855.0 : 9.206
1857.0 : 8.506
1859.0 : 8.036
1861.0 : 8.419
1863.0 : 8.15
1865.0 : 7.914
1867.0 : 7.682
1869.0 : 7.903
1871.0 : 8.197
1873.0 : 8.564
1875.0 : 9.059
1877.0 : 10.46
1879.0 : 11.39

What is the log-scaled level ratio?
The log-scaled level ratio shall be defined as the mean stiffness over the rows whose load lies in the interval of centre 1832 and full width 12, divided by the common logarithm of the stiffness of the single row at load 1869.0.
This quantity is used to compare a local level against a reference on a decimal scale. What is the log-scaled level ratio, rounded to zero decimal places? 26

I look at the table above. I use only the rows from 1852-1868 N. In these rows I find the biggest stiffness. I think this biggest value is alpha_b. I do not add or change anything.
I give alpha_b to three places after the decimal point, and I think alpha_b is 9.206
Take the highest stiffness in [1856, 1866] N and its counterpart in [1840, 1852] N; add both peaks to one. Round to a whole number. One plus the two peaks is 30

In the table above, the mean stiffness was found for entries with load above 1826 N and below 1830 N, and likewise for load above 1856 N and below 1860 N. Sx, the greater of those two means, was 24.4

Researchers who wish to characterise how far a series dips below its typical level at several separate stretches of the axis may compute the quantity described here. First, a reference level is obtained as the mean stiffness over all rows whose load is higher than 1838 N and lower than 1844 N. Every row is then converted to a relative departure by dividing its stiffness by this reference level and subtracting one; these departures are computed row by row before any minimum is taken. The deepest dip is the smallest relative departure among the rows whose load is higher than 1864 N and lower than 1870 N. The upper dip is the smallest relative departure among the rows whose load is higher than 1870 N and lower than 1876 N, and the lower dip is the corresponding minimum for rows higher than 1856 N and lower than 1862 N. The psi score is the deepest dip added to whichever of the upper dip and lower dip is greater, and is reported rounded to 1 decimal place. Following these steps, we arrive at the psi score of -1.2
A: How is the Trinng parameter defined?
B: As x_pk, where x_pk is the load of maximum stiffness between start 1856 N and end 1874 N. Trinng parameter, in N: 1873.0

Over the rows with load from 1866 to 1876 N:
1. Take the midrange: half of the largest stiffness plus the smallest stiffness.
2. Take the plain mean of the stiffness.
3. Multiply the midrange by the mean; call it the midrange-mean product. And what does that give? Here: 69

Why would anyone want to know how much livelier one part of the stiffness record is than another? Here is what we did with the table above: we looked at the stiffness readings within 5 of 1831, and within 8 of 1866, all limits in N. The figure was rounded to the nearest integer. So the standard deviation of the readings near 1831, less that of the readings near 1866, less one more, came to -1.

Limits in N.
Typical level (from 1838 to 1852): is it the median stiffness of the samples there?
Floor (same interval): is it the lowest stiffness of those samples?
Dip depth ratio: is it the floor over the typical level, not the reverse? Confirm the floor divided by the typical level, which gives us 0.59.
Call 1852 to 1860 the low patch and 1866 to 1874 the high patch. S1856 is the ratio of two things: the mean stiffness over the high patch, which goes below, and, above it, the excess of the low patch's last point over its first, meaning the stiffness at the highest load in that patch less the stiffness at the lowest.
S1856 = -0.135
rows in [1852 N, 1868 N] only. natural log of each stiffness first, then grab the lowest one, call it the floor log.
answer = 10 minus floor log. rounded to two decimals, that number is 7.96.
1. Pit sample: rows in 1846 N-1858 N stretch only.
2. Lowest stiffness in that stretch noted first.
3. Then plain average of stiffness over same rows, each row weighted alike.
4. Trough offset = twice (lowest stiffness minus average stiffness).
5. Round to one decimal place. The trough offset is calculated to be -4.3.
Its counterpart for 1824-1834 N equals -1.3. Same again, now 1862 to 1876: -1.1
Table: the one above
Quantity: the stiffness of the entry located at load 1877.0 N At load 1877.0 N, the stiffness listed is 10.46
